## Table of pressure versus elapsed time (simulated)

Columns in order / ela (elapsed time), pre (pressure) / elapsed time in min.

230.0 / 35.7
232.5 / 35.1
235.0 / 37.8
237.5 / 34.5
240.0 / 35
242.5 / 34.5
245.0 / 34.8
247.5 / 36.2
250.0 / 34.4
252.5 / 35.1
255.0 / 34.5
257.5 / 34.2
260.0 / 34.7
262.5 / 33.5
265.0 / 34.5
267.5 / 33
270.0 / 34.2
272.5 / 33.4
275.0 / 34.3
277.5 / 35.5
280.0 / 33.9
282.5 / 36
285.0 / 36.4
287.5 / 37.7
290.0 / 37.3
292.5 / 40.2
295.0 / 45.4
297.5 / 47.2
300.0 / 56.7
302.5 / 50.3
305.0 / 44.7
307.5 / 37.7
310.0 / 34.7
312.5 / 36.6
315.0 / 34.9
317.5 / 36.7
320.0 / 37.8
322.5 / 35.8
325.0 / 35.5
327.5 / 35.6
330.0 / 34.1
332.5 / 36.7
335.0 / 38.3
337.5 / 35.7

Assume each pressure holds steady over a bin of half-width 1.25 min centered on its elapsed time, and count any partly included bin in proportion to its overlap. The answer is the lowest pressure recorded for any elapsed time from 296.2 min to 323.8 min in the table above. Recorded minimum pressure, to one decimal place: 34.7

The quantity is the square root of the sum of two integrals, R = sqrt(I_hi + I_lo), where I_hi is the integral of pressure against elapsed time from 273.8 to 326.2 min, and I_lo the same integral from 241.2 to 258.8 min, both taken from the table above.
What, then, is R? 51.7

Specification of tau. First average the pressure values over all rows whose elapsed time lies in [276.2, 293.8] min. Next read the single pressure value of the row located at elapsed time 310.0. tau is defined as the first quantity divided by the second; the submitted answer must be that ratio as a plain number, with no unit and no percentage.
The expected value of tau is 1.06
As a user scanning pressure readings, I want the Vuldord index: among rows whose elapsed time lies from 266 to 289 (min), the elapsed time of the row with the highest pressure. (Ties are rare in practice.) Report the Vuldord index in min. 287.5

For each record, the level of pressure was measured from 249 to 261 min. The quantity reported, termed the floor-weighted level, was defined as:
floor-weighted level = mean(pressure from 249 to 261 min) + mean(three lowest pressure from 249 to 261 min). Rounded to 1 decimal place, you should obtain 68.9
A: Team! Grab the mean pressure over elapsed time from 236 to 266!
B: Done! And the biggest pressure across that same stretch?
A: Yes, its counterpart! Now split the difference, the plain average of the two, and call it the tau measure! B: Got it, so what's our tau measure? 35.4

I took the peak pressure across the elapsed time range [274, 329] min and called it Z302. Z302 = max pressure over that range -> 56.7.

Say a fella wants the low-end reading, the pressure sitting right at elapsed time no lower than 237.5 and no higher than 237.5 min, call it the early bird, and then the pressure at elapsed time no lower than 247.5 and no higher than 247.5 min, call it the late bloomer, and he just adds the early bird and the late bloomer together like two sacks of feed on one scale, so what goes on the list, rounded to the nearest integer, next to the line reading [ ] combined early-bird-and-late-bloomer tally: 71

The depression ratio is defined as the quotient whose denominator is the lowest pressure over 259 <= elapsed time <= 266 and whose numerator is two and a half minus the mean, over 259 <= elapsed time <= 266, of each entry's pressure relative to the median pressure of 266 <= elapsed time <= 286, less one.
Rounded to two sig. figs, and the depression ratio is 0.075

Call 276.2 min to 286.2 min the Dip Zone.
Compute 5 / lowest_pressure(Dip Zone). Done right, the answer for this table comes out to 0.147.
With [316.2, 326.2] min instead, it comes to 0.141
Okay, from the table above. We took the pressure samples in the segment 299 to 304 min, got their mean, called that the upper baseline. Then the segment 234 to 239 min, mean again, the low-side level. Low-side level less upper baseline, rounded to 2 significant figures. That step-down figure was -17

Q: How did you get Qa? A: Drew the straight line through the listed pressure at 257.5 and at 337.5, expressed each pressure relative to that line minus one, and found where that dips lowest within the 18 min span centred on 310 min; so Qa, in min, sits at 310.0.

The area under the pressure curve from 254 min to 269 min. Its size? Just 511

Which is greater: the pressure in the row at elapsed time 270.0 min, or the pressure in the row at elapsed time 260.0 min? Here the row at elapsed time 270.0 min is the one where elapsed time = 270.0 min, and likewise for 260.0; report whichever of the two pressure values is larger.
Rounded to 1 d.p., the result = 34.7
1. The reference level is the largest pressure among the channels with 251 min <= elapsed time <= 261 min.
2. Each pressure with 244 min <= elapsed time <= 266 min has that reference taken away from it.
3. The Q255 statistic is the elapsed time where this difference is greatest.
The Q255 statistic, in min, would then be 247.5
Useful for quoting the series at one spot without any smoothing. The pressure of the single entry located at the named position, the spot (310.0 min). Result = 34.7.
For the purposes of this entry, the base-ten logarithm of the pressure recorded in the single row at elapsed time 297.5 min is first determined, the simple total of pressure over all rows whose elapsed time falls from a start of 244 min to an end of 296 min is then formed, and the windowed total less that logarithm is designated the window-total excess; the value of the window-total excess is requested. 748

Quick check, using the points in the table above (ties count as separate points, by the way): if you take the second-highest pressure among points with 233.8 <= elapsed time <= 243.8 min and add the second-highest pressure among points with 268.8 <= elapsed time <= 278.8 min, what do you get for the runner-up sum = 69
